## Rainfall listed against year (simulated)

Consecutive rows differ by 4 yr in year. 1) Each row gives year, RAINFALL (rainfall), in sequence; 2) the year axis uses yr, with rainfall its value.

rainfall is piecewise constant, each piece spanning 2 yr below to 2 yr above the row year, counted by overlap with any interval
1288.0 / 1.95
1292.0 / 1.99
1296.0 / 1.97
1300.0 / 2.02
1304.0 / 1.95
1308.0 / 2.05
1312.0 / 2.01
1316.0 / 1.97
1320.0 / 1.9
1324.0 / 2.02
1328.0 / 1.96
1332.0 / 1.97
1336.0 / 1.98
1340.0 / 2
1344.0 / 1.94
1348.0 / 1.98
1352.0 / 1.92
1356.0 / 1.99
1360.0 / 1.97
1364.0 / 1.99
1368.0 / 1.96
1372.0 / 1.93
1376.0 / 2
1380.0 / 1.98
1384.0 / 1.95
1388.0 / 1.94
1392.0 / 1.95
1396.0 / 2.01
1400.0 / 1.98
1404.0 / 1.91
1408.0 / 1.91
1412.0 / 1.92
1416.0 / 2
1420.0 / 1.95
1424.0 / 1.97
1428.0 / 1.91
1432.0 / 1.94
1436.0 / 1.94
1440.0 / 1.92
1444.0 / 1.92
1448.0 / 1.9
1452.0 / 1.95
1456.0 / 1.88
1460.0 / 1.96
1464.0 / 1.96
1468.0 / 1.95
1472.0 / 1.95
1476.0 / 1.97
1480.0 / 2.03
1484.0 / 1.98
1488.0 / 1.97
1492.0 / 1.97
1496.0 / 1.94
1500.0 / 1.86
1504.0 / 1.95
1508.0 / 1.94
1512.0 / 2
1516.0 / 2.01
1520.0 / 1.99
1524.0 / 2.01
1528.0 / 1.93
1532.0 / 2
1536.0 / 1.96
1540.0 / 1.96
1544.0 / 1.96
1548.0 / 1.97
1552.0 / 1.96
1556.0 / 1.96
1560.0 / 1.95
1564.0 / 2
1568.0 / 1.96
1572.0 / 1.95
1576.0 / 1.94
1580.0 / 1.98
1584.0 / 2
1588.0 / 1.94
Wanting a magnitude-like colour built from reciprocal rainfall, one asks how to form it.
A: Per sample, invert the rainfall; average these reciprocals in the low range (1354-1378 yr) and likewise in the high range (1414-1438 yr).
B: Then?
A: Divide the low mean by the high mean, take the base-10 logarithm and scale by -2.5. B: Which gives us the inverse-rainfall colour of 0.012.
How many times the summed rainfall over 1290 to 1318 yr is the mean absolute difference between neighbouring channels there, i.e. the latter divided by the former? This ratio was 0.0038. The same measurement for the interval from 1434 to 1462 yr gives 0.0030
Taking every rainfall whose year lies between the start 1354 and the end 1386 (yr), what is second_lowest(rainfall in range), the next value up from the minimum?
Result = 1.95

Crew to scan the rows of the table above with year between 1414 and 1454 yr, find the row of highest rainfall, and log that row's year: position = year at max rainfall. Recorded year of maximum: 1416.0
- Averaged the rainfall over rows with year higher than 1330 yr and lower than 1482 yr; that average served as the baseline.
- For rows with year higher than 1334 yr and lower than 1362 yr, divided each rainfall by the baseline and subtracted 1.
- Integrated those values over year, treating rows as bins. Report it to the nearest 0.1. 0.2 yr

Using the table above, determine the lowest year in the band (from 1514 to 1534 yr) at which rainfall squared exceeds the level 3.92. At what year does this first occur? 1516.0 yr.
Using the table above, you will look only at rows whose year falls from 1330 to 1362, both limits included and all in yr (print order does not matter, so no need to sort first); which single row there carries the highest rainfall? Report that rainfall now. 2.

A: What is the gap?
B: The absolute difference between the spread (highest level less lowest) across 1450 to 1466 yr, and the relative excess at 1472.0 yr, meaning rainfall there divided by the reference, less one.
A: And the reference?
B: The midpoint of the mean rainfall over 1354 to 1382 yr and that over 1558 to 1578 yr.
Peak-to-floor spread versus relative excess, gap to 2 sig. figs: 0.089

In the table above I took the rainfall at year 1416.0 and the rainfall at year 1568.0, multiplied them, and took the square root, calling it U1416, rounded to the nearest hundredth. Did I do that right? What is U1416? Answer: 1.98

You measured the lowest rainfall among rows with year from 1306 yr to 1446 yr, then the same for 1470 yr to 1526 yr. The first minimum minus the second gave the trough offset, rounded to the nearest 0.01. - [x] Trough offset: 0.04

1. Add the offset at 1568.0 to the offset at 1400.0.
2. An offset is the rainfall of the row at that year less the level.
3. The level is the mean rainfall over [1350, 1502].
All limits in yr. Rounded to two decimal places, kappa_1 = 0.04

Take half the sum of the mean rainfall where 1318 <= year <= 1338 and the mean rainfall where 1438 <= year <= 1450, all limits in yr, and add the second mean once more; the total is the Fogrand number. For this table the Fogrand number 3.853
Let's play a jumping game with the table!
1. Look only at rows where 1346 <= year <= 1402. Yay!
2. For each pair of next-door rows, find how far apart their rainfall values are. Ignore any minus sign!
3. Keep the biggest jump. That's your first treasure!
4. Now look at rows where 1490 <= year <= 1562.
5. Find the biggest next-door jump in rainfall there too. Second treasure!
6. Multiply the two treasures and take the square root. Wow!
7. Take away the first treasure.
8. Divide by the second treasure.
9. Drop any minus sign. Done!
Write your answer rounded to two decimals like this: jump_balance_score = 0.10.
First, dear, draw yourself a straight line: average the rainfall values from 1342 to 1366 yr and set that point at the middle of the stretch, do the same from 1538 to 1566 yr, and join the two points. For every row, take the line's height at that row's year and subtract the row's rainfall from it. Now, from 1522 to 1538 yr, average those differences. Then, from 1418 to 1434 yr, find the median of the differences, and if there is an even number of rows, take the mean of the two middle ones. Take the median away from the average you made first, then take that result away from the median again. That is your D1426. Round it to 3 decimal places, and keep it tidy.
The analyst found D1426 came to 0.050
